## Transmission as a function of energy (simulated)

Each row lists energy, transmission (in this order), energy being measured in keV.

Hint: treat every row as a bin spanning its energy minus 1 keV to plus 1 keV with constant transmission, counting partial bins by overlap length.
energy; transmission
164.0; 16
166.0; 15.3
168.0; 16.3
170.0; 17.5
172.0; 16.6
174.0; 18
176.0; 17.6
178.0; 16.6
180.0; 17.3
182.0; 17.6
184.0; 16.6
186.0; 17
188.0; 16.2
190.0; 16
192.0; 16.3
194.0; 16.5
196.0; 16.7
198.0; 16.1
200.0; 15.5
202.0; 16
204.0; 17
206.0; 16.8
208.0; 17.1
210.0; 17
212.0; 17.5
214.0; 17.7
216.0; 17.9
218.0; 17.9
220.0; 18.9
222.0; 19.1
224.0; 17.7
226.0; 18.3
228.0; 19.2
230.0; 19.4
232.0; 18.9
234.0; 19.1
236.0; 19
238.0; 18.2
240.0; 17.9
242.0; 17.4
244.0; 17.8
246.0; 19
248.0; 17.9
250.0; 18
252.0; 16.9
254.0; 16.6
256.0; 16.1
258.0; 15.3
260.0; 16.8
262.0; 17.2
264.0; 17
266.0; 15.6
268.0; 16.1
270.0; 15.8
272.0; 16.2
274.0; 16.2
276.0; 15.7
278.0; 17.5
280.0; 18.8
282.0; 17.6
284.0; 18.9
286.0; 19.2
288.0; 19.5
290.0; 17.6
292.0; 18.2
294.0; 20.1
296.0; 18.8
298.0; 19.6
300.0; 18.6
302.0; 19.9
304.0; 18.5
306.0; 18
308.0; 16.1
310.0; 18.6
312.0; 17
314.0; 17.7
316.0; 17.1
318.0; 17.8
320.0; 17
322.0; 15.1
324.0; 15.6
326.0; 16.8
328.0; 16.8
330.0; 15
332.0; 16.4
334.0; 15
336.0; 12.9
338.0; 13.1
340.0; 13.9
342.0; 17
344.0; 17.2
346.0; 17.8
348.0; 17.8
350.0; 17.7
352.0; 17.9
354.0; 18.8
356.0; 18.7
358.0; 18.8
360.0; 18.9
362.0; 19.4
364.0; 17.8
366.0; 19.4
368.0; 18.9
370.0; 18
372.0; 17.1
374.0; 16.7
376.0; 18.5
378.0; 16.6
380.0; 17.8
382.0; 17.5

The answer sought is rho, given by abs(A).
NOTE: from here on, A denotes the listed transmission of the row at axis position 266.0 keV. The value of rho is 15.6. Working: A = 15.6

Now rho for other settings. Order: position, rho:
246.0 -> 19.0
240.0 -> 17.9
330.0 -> 15.0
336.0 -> 12.9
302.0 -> 19.9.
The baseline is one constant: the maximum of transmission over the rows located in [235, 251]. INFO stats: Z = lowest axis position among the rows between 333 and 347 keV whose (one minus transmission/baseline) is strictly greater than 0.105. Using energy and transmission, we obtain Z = 334.0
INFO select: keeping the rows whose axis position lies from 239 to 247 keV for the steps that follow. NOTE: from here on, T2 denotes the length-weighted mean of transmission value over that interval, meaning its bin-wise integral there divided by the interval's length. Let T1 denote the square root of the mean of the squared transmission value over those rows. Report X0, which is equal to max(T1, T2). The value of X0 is 18.0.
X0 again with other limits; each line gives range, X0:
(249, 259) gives 16.6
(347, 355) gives 18.1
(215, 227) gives 18.3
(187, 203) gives 16.2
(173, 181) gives 17.4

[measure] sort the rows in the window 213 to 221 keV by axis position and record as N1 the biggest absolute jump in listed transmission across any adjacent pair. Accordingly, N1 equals 1.0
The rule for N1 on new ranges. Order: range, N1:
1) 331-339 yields 2.1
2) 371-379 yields 1.9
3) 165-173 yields 1.2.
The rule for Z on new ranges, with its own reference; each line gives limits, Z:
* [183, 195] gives 184.0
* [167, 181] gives 168.0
